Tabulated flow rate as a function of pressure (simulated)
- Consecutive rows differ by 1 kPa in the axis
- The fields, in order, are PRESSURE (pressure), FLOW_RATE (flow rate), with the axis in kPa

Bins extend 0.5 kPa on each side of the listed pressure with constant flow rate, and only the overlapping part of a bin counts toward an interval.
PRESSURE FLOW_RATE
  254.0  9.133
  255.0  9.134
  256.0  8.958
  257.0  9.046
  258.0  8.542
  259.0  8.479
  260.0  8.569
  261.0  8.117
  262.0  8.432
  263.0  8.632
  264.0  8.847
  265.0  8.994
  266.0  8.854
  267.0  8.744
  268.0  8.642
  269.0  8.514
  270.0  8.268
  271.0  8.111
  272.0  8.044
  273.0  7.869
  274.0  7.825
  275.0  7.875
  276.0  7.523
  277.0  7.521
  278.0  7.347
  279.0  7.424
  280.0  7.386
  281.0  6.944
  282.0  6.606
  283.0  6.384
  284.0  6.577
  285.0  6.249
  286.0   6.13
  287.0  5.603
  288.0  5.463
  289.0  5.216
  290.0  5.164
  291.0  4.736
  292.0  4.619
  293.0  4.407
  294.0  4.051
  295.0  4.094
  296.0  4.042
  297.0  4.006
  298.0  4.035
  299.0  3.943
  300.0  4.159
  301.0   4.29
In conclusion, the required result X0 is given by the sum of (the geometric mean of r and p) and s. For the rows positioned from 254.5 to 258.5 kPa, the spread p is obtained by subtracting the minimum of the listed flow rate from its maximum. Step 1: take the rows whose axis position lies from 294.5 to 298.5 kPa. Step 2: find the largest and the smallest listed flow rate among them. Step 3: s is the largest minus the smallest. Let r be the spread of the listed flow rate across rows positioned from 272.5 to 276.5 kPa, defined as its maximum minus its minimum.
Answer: 0.5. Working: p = 0.59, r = 0.35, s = 0.09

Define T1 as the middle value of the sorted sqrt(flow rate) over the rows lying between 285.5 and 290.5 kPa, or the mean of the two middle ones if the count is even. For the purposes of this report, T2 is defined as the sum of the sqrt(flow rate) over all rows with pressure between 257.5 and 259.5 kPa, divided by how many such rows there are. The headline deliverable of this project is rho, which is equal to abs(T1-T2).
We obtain 0.58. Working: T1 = 2.34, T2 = 2.9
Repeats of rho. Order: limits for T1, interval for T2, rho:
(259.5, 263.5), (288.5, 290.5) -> 0.64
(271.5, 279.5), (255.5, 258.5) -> 0.20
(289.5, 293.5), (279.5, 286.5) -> 0.41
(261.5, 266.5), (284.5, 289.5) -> 0.58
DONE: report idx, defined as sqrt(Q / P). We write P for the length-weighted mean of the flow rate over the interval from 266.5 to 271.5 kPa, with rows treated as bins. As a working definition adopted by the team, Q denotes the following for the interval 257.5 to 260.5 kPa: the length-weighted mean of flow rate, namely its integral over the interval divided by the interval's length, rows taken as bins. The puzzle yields 1.00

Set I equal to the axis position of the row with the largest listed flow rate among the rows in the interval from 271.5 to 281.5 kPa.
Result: 272.0 kPa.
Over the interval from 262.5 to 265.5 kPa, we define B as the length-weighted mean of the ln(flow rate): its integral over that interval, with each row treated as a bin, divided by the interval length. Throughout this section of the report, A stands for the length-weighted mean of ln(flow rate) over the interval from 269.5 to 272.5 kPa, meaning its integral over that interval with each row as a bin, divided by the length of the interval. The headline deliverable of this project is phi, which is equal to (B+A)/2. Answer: 2.14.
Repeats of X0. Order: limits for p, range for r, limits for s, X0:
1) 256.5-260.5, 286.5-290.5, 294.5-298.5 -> 0.6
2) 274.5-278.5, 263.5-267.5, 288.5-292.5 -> 1.0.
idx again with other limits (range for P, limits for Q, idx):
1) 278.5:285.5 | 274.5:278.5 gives 1.06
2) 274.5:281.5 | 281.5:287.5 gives 0.92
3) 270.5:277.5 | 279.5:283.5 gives 0.93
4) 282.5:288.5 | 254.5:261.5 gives 1.20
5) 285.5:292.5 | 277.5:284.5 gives 1.15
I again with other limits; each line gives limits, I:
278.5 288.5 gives 279.0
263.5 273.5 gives 265.0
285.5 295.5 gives 286.0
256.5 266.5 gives 257.0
